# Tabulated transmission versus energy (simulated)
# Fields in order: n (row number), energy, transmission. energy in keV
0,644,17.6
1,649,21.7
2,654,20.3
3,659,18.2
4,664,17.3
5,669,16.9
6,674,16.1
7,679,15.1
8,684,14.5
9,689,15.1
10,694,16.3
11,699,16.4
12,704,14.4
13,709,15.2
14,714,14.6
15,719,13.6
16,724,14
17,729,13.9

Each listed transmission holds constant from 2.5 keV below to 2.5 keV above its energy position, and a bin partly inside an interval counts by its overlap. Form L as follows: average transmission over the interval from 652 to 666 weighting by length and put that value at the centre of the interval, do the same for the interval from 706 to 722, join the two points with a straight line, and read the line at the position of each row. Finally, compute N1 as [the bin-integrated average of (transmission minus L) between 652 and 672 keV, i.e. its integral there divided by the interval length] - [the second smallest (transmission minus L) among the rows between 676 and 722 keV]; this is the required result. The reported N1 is 1.7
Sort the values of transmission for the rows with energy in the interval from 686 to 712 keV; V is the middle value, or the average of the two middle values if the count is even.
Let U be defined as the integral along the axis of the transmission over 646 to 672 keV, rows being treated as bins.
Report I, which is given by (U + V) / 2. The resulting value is 252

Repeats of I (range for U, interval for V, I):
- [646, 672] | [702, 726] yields 252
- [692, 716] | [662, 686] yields 193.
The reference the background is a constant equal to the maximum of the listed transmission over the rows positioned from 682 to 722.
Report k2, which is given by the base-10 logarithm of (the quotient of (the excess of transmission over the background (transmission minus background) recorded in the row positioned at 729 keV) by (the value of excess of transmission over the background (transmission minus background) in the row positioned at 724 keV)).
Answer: 0.0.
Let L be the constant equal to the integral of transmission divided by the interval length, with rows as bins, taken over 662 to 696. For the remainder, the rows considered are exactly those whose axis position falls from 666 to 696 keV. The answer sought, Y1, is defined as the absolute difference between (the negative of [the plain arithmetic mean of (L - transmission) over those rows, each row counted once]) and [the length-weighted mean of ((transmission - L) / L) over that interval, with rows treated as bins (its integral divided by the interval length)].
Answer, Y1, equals 0.2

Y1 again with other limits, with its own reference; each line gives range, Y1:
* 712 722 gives 1.7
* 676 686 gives 1.0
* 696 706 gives 0.4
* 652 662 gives 3.2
